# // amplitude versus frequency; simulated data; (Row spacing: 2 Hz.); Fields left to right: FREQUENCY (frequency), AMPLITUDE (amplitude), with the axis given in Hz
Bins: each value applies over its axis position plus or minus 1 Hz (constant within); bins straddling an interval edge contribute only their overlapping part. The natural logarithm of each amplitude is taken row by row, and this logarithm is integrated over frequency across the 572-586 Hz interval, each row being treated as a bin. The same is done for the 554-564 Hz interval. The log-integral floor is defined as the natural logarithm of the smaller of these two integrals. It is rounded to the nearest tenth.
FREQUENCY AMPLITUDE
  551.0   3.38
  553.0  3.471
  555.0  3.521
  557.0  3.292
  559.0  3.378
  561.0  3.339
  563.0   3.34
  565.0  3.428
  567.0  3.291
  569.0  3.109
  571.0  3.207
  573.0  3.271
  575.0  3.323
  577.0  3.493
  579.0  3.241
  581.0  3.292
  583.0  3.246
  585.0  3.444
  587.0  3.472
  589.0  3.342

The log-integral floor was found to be 2.5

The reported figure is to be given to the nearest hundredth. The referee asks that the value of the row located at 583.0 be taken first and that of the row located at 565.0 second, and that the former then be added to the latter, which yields 6.67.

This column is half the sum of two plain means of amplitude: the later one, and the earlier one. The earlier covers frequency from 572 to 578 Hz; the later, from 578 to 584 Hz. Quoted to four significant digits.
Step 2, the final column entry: 3.311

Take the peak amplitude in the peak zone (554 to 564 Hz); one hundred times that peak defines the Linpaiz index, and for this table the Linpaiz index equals 352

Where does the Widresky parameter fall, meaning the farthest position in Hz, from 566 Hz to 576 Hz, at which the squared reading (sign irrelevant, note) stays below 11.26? 575.0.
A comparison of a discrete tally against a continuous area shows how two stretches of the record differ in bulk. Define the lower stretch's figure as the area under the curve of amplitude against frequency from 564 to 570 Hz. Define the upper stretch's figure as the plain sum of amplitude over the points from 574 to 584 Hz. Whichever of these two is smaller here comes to 17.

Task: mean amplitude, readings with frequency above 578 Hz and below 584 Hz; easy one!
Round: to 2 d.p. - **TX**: 3.26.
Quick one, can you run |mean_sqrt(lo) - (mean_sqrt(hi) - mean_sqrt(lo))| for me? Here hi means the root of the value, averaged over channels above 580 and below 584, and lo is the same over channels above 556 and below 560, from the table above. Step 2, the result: 1.84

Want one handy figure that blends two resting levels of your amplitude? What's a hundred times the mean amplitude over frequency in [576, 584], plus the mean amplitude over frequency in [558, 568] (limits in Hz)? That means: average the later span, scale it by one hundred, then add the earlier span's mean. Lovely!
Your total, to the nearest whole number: 335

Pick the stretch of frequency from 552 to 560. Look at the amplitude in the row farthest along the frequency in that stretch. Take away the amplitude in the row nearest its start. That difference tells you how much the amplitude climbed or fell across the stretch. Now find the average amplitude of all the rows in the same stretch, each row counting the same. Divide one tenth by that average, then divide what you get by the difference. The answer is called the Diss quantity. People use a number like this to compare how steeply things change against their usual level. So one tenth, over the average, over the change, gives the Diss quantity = -0.31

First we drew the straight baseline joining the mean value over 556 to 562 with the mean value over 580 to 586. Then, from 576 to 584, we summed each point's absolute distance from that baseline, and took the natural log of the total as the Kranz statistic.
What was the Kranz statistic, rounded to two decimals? -1.00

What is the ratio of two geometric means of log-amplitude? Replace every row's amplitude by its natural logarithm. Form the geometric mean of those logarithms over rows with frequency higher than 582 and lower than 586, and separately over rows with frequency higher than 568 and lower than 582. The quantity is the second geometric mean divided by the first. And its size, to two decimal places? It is 0.98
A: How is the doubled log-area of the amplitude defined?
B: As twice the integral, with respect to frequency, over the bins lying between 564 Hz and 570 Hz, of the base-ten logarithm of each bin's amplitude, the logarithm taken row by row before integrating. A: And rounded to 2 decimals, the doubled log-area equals 6.18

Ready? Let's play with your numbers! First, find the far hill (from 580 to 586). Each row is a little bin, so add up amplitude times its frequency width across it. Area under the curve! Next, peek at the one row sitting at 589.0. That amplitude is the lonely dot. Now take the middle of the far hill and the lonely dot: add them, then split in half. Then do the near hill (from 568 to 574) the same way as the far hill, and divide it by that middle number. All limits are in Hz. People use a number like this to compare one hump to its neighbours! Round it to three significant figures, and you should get 1.65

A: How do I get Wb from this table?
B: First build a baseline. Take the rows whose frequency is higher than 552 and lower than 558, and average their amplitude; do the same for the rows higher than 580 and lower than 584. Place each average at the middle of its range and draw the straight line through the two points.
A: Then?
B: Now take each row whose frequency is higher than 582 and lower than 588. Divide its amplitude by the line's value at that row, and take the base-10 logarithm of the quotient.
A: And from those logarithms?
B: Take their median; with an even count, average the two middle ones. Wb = 0.0250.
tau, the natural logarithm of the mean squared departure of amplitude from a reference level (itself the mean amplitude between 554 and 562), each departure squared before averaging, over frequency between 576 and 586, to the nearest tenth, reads -4.4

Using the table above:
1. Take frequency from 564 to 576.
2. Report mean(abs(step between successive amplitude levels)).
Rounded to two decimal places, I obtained 0.11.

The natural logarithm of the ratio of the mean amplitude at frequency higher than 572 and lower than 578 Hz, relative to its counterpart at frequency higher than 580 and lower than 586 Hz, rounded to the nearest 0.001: 0.010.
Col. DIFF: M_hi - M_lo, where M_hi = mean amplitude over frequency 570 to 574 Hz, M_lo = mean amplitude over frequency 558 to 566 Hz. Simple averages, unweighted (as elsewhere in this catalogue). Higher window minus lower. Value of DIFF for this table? -0.13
